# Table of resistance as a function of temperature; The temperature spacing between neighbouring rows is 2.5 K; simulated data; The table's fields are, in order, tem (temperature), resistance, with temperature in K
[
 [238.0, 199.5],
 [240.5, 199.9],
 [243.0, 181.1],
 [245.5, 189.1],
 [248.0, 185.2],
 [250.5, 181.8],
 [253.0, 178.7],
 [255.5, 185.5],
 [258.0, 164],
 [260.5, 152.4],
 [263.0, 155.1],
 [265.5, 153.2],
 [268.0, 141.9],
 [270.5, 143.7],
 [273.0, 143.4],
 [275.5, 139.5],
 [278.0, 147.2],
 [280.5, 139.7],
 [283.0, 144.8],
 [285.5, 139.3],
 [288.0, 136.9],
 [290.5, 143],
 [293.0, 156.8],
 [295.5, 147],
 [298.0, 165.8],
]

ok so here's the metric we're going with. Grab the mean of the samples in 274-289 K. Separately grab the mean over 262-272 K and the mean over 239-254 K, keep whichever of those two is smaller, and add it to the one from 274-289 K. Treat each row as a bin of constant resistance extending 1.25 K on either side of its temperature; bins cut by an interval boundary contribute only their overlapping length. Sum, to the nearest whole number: 290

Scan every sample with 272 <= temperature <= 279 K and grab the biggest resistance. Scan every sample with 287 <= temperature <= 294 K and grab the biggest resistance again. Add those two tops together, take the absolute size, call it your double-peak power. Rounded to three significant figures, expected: 304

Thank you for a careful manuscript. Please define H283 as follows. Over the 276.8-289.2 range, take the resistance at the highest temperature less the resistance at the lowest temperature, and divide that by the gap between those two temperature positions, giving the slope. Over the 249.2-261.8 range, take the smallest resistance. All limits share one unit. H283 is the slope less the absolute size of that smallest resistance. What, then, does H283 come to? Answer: -153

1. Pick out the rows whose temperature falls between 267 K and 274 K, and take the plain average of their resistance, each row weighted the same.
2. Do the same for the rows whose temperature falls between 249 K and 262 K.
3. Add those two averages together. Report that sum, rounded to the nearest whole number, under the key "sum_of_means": 315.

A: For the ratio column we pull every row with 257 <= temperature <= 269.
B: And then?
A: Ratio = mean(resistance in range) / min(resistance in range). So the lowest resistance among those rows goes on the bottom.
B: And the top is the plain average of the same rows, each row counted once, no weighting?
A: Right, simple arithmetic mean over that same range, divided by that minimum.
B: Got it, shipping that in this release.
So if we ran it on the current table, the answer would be 1.08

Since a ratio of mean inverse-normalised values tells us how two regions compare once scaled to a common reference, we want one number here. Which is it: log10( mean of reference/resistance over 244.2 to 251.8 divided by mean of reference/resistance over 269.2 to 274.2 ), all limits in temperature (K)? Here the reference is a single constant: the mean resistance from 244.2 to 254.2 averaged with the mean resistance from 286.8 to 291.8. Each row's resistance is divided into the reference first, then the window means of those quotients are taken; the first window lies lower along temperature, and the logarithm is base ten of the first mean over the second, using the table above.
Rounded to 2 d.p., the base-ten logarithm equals -0.11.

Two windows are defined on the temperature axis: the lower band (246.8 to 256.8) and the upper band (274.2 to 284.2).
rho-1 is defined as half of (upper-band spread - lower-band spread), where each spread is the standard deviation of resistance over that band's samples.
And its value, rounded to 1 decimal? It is 0.3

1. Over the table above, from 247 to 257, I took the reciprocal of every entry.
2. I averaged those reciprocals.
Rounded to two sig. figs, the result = 0.0055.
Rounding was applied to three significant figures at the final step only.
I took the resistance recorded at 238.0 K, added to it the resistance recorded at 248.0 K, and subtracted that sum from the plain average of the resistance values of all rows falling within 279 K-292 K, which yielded -244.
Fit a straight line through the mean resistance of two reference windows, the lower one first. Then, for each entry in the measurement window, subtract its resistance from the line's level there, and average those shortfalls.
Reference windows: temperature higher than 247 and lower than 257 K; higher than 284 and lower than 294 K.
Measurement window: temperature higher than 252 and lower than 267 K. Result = 10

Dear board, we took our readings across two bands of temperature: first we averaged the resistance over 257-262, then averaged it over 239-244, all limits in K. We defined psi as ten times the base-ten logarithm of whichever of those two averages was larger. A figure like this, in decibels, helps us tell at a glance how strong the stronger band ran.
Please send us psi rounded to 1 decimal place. 22.8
